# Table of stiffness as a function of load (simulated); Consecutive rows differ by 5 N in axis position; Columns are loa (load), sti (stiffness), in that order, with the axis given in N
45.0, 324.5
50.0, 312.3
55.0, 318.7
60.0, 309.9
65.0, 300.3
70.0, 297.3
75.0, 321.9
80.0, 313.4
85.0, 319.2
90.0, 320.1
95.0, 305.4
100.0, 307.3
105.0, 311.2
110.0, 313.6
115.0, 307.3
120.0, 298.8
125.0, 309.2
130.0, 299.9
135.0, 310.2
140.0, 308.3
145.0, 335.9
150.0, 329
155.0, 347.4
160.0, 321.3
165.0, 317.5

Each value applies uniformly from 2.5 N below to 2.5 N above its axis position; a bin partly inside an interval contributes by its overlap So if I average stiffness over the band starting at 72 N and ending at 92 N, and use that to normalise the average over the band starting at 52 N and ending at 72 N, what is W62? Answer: 0.96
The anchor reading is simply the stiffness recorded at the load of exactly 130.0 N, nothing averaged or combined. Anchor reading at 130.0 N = 299.9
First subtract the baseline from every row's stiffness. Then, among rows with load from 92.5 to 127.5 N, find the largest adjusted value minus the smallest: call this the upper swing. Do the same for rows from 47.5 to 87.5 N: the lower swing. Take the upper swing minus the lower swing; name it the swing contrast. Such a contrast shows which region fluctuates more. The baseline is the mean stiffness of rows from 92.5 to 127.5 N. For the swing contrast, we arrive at -10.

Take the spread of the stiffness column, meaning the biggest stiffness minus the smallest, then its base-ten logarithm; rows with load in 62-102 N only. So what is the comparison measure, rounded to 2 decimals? 1.39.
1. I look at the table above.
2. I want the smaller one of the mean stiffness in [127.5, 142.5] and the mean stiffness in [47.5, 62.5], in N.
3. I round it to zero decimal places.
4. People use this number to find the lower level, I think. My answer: 306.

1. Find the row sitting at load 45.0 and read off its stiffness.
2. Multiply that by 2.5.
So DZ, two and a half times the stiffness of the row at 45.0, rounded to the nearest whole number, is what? 811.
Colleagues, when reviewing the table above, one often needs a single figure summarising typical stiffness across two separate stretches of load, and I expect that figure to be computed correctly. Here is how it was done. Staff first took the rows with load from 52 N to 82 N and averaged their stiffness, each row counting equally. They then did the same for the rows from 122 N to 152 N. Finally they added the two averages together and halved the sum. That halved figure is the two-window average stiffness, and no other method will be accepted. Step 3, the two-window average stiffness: 313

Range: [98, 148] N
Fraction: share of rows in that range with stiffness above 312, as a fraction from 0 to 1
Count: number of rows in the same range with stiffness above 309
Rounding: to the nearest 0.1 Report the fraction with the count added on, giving 5.2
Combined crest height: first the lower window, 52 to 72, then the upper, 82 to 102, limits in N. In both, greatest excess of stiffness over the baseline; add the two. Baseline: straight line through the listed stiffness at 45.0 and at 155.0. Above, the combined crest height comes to -22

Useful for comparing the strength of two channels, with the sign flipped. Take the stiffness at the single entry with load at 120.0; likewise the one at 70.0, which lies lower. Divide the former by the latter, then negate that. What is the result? -1.01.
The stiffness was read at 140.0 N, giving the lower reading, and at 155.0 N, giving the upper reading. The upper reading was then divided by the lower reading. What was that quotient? 1.13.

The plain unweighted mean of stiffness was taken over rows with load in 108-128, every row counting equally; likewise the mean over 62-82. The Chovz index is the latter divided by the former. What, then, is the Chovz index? 1.00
